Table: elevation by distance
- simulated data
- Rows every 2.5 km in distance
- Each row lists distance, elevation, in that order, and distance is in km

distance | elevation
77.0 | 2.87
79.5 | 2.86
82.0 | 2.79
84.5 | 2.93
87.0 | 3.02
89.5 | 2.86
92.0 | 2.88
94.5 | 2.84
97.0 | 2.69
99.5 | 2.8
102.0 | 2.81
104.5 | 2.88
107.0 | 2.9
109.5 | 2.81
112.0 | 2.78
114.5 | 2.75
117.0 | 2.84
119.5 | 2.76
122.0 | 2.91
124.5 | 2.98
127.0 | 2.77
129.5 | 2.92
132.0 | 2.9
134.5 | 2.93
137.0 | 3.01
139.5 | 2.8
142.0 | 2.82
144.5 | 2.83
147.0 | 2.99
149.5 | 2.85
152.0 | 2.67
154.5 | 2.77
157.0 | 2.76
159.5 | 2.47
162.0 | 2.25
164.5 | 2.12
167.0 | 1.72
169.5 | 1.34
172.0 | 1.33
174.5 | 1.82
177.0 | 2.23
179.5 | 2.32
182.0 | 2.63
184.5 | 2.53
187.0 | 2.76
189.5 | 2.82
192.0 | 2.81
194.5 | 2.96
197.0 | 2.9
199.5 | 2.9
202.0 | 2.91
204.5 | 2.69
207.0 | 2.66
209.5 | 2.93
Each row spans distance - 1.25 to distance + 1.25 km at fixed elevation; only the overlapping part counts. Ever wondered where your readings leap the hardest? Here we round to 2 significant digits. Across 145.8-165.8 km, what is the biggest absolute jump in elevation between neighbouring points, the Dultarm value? 0.29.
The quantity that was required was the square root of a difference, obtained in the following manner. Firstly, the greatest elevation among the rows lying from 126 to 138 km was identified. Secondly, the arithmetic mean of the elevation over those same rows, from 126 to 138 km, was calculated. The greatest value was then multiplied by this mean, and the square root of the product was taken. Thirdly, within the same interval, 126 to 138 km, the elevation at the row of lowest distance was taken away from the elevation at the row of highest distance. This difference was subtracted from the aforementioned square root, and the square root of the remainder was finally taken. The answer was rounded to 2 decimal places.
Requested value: 1.65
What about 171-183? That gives 1.02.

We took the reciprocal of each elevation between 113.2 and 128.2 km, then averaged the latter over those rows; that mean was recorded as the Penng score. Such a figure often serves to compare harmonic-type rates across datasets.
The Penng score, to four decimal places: 0.3530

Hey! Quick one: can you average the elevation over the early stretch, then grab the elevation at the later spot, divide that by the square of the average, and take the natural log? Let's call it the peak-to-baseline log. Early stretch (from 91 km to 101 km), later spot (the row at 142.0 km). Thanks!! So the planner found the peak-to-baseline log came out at -1.02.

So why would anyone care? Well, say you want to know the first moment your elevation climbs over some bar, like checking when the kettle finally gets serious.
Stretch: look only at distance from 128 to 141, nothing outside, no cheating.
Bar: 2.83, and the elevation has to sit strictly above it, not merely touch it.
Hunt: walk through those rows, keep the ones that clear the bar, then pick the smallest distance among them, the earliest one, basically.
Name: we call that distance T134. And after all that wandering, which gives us 129.5 km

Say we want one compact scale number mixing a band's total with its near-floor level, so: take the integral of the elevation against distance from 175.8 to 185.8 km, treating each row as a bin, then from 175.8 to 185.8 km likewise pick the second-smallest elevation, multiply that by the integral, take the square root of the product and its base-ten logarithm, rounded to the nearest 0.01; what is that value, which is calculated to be 0.88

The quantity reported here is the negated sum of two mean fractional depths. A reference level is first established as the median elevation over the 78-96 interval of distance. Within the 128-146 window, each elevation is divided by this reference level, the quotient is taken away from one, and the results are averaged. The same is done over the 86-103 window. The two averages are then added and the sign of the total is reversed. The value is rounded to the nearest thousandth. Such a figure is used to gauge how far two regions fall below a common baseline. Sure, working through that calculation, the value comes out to 0.003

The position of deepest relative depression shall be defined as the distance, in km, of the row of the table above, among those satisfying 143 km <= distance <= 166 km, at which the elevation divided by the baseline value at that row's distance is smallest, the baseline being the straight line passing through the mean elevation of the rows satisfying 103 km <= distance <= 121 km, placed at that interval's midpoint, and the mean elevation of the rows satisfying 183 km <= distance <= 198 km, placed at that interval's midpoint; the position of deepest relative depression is 164.5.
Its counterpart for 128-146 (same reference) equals 139.5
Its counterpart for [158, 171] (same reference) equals 169.5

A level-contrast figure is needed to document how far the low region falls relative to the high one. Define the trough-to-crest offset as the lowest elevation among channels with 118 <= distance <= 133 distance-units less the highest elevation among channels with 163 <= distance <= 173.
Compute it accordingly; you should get 0.64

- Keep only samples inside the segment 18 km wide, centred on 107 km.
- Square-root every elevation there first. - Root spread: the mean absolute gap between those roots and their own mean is 0.012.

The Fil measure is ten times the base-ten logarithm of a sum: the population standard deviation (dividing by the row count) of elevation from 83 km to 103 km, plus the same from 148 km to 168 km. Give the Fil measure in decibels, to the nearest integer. -3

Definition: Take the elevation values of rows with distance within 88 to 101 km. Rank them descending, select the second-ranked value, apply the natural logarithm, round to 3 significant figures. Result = 1.05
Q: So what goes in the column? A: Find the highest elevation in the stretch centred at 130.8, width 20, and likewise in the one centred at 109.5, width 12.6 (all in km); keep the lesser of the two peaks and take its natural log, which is 1.06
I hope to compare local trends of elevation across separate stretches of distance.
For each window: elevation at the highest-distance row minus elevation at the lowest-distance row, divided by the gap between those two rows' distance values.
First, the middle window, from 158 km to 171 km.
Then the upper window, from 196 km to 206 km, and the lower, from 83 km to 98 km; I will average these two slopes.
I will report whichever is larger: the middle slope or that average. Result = -0.024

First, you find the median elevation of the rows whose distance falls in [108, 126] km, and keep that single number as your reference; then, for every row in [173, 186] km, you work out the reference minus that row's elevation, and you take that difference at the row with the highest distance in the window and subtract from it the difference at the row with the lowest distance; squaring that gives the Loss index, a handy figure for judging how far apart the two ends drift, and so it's 0.50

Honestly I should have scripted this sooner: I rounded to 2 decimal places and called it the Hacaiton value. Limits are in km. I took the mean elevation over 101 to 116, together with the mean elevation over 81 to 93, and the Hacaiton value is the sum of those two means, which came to 5.72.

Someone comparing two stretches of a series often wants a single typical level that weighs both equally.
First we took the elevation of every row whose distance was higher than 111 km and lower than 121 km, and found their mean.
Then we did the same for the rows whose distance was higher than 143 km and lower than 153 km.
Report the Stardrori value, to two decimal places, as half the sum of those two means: 2.81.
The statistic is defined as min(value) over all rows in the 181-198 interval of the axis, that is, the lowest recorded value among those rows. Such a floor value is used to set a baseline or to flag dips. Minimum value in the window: 2.53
